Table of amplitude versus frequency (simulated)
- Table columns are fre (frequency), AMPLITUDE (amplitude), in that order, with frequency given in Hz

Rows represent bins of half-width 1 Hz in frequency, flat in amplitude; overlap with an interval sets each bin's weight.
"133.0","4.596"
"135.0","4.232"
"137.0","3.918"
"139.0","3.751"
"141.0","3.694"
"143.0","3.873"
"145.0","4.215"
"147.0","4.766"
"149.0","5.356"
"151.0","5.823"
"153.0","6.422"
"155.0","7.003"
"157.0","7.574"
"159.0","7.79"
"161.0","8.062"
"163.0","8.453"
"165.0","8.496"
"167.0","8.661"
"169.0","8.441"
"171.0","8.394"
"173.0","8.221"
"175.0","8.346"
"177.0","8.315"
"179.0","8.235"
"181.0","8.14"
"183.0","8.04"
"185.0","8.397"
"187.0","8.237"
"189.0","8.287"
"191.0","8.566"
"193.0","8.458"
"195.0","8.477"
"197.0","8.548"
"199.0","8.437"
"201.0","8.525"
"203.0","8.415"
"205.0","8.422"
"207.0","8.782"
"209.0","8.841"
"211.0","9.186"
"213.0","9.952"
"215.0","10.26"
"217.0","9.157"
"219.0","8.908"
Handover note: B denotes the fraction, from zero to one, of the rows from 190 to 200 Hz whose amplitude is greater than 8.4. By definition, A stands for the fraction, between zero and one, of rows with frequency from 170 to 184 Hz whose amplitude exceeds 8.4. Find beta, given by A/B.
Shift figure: 0.00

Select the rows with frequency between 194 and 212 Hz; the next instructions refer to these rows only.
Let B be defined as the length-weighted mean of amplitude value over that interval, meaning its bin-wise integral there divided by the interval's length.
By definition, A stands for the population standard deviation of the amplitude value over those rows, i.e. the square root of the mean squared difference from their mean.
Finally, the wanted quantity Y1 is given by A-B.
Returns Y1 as -8.4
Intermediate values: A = 0.25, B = 8.6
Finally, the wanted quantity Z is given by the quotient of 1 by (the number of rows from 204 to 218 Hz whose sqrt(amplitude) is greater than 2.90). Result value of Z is 0.14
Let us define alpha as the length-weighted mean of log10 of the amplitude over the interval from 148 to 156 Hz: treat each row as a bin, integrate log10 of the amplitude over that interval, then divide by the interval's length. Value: 0.787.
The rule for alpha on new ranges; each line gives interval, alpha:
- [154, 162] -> 0.881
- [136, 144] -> 0.581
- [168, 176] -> 0.922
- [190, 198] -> 0.930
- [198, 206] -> 0.927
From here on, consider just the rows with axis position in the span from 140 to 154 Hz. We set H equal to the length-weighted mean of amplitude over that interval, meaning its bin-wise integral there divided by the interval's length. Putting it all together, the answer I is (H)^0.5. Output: 2.21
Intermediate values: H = 4.9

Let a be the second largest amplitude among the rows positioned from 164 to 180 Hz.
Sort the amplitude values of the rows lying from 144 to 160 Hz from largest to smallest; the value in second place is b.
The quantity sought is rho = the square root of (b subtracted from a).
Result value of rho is 1.0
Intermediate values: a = 8.496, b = 7.574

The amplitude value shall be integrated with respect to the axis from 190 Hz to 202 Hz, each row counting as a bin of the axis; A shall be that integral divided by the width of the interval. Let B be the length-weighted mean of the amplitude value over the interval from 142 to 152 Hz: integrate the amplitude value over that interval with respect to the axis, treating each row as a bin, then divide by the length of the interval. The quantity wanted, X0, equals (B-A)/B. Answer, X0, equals -0.77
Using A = 8.50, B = 4.8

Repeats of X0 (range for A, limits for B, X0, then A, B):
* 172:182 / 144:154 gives -0.55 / 8.25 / 5.3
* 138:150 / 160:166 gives 0.49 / 4.28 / 8.3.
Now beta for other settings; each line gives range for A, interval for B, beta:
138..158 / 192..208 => 0.00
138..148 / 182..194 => 0.00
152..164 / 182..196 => 0.39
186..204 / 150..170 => 1.94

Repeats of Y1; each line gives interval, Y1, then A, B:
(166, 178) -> -8.3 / 0.14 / 8.4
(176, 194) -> -8.1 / 0.15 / 8.3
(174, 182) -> -8.2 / 0.08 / 8.3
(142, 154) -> -4.2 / 0.89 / 5.1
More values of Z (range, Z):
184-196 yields 0.33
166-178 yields 0.50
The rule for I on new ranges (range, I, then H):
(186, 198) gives 2.90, 8.4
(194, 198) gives 2.92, 8.5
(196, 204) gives 2.91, 8.5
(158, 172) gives 2.89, 8.3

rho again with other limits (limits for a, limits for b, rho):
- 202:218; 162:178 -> 1.2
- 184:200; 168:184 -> 0.4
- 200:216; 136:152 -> 2.1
